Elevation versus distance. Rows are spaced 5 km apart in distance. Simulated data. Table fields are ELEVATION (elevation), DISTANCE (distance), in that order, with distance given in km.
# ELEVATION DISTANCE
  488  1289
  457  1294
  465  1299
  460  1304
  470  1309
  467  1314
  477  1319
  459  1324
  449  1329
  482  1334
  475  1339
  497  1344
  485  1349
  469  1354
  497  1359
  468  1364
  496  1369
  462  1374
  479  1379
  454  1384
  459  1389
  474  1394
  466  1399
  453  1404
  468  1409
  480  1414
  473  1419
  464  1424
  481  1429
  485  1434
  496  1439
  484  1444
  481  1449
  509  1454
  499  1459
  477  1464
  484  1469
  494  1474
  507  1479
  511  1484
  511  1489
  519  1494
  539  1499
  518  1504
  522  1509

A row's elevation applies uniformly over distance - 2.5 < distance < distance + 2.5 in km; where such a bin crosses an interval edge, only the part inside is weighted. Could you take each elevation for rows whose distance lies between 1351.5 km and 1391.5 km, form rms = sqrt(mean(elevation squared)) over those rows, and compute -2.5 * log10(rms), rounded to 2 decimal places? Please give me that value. -6.69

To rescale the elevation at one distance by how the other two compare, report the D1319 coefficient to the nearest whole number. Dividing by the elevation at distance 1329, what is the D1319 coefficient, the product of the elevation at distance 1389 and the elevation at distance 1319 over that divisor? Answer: 488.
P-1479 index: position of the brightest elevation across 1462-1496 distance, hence 1494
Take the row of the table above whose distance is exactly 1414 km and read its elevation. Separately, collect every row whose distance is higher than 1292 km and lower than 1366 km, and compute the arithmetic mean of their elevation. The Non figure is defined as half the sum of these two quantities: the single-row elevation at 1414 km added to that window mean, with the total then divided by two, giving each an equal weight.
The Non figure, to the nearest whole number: 476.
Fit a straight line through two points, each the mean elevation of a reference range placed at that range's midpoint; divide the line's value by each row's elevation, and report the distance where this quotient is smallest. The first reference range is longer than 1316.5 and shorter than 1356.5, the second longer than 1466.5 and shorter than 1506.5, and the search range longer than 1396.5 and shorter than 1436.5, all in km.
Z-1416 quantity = 1434 km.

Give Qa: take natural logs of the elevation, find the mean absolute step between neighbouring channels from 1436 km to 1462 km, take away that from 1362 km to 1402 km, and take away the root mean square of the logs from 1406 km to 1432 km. -6.17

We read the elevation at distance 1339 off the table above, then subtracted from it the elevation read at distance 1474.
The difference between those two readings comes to -19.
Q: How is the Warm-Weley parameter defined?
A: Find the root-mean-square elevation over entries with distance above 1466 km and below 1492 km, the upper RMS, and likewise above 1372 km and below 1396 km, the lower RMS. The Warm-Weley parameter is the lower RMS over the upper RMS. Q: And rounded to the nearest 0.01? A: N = 0.93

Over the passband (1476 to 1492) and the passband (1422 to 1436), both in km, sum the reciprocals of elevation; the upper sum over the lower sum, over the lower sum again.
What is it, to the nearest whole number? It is 148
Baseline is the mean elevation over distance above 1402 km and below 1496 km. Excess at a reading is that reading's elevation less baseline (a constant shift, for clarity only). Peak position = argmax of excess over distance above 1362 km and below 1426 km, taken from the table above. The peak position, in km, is 1369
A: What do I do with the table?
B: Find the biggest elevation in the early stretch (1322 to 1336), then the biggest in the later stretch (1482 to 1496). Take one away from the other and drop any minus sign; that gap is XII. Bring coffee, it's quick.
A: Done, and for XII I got 37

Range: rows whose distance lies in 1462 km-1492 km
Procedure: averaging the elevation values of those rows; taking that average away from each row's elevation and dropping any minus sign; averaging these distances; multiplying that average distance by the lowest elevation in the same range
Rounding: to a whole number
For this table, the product 5883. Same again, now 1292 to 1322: 2437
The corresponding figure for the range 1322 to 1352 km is 6136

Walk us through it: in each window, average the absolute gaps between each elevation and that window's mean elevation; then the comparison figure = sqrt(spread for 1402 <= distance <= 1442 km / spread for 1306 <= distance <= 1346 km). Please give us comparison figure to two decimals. 0.99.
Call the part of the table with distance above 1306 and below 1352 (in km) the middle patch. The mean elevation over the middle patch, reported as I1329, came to 473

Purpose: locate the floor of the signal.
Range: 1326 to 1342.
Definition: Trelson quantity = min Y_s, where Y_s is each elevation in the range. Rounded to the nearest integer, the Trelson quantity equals 449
